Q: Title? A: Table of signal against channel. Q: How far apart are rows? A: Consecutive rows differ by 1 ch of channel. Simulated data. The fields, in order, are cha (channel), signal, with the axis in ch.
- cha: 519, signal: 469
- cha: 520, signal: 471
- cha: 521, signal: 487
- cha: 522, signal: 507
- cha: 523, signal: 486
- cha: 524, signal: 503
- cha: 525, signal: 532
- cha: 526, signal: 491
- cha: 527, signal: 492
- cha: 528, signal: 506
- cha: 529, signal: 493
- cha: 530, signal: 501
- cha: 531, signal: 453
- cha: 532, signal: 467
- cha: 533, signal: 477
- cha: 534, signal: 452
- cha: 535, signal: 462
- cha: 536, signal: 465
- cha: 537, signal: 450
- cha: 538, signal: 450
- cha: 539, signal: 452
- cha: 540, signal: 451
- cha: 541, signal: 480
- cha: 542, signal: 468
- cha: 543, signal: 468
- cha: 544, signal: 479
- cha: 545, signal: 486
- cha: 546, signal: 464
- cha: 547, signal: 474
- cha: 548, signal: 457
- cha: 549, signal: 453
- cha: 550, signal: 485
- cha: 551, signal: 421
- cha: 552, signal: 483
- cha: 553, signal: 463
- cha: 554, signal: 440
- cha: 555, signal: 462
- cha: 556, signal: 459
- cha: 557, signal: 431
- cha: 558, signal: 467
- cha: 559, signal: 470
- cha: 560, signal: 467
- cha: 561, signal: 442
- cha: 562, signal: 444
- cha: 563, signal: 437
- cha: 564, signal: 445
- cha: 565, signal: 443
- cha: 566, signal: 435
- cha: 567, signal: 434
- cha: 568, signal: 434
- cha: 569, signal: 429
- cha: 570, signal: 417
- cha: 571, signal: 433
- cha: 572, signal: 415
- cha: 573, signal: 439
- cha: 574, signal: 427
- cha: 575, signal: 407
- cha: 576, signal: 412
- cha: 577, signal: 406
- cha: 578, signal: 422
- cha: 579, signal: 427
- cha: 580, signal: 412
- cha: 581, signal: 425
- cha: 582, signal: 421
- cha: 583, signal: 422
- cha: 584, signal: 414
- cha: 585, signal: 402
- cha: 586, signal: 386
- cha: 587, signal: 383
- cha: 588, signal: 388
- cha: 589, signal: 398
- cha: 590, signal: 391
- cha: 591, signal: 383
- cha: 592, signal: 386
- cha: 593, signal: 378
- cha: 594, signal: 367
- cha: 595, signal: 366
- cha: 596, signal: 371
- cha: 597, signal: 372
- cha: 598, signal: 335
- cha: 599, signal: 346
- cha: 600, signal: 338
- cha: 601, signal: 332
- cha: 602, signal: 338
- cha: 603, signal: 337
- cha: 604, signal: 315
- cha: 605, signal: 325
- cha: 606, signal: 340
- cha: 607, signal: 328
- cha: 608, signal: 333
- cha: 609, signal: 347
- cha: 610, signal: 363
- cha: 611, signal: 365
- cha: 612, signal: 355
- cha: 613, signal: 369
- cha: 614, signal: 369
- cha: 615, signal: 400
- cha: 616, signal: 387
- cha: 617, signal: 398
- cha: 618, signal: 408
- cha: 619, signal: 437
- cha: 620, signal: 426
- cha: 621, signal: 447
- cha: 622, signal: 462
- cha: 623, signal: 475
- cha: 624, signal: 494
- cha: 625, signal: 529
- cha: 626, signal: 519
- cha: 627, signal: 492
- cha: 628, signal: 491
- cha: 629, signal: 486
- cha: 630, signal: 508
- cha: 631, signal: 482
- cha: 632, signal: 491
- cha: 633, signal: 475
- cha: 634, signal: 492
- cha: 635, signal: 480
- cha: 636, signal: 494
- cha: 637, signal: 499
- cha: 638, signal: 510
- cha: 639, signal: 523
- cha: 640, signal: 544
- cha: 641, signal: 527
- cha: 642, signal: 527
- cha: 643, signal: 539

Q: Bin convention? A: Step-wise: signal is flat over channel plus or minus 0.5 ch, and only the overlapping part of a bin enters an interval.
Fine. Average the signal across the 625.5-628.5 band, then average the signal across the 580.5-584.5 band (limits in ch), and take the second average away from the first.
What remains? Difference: 80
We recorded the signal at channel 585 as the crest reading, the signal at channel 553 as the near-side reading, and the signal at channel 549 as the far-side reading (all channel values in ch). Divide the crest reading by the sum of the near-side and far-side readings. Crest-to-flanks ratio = 0.44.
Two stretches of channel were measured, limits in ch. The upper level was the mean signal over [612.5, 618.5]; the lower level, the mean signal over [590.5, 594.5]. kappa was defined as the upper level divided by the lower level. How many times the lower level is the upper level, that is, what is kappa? 1.03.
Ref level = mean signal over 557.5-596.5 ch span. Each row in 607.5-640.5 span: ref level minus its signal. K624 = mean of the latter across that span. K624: -33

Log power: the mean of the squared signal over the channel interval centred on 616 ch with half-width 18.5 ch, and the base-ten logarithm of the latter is 5.24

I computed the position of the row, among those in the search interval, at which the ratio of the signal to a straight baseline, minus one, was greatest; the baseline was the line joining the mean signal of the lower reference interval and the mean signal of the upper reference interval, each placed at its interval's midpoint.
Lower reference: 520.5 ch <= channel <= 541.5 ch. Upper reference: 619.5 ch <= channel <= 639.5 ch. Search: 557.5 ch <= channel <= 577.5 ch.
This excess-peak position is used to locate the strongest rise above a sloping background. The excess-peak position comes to 559 ch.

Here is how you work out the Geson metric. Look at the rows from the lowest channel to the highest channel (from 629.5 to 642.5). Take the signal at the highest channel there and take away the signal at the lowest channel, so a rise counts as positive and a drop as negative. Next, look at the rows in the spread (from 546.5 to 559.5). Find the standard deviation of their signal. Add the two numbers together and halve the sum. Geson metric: 19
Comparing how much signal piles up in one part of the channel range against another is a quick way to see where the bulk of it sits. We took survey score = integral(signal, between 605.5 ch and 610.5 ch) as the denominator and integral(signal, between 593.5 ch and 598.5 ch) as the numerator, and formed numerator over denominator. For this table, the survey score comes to 1.1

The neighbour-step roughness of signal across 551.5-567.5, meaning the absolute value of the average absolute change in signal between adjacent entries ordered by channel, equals 13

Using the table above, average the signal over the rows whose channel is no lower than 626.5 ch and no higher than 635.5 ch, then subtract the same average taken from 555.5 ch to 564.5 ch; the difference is 37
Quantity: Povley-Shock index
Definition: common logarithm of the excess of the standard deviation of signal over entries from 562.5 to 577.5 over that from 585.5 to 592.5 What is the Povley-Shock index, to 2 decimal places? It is 0.88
